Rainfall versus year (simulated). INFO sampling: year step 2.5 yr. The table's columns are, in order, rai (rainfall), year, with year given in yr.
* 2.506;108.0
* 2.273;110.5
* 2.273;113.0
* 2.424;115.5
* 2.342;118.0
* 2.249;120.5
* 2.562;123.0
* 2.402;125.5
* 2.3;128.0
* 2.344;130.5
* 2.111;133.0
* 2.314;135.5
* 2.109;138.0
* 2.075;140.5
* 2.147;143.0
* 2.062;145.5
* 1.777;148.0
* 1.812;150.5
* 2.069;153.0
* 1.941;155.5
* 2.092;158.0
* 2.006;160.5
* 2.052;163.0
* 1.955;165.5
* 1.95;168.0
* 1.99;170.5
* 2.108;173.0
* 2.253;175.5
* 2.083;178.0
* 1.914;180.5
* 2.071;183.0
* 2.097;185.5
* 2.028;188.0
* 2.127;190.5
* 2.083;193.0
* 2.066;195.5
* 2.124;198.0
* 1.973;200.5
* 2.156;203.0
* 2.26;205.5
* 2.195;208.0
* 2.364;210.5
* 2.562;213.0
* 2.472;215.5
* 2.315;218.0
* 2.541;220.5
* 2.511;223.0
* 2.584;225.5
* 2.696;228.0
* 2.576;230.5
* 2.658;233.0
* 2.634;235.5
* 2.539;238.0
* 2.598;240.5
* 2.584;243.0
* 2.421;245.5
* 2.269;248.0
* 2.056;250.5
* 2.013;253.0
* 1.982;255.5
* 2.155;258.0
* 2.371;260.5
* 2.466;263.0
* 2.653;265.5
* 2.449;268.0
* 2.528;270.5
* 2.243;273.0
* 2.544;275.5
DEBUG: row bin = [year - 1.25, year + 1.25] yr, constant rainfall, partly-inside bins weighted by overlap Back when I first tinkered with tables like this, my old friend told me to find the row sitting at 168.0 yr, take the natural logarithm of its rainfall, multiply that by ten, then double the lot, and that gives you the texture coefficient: 13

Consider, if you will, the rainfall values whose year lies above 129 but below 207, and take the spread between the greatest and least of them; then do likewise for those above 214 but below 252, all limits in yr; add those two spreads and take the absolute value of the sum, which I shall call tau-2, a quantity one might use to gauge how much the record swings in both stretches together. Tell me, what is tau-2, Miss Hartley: 1.21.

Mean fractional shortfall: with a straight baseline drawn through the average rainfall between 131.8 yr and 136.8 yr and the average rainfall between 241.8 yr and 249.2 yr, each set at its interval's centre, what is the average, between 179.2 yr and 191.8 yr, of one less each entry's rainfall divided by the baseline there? 0.11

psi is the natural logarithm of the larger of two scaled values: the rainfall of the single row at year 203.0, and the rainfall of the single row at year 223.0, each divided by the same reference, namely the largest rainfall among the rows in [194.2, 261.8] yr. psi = -0.071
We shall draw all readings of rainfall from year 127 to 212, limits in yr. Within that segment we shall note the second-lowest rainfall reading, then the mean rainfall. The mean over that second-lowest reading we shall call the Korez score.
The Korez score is 1.15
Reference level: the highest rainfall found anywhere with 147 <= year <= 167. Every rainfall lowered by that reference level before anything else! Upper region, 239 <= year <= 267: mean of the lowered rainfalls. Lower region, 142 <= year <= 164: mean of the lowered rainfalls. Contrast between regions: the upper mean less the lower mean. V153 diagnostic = 0.33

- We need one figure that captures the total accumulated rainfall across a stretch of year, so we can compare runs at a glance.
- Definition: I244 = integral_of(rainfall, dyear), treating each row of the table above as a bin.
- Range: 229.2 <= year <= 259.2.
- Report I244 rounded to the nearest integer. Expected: 71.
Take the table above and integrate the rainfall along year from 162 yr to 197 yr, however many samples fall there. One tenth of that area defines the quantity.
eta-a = 7.2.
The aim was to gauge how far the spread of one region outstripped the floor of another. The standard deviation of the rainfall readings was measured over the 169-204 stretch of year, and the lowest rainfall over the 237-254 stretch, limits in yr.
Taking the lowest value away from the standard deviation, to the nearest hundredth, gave -1.93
